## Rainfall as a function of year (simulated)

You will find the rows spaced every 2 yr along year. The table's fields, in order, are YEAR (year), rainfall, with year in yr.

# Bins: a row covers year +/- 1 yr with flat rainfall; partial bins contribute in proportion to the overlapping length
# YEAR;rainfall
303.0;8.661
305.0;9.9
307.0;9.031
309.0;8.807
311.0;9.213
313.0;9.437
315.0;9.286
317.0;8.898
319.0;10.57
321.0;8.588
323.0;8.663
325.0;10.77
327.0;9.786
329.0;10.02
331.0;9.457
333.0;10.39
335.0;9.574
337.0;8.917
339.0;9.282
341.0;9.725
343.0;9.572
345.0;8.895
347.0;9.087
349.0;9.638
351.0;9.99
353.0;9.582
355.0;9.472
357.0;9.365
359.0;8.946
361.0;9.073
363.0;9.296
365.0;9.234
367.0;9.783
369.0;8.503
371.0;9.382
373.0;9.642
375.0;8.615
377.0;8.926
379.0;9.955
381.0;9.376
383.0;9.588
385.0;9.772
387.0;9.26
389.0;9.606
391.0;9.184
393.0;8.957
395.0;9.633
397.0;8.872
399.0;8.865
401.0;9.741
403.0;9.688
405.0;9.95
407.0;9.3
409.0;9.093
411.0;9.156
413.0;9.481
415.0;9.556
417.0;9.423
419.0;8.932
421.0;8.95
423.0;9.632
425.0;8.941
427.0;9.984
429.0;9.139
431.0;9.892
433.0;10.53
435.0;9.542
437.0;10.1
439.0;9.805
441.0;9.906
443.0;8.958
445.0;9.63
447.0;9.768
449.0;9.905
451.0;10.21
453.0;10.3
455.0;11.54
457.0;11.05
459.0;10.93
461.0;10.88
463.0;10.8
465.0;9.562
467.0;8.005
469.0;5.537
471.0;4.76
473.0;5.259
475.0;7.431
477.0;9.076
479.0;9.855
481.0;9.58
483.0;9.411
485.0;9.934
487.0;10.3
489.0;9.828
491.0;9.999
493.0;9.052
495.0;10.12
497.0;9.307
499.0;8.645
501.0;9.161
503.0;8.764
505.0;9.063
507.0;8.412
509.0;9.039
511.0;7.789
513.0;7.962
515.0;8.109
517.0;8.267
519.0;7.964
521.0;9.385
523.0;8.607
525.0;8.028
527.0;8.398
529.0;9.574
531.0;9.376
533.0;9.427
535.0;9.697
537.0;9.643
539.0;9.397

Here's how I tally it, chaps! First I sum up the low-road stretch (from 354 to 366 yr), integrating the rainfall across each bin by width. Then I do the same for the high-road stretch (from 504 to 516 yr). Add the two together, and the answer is 212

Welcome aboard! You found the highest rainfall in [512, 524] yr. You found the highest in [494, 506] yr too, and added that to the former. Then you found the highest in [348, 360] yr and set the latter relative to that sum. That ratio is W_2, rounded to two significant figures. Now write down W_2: 0.51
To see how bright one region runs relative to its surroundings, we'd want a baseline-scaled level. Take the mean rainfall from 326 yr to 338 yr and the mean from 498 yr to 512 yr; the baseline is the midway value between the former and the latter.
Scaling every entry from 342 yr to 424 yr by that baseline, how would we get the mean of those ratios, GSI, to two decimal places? 1.02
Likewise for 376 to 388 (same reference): 1.03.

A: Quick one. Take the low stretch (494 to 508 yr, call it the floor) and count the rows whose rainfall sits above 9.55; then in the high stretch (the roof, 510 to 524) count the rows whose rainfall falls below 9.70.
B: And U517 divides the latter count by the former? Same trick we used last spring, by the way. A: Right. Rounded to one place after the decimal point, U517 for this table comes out 7.0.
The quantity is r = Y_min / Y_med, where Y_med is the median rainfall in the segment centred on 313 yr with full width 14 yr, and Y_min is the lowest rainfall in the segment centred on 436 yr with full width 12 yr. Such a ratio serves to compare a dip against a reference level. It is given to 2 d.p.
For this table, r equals 1.04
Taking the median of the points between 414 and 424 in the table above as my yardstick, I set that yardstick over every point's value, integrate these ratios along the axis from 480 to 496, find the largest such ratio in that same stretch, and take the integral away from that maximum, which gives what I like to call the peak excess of -14.4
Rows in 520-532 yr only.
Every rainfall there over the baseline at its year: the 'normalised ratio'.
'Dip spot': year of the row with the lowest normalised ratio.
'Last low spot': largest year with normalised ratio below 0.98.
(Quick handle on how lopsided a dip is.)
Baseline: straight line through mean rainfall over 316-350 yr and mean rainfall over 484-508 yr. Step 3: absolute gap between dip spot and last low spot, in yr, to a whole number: 2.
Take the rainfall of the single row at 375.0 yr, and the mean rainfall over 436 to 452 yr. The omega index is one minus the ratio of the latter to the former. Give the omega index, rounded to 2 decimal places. -0.14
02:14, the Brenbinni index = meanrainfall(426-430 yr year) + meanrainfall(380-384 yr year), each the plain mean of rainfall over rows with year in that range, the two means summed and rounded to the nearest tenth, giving 19.0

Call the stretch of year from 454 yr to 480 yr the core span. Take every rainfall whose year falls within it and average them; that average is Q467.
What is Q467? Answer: 8.82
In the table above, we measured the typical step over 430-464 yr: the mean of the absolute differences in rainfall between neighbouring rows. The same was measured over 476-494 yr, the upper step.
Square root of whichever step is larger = 0.68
